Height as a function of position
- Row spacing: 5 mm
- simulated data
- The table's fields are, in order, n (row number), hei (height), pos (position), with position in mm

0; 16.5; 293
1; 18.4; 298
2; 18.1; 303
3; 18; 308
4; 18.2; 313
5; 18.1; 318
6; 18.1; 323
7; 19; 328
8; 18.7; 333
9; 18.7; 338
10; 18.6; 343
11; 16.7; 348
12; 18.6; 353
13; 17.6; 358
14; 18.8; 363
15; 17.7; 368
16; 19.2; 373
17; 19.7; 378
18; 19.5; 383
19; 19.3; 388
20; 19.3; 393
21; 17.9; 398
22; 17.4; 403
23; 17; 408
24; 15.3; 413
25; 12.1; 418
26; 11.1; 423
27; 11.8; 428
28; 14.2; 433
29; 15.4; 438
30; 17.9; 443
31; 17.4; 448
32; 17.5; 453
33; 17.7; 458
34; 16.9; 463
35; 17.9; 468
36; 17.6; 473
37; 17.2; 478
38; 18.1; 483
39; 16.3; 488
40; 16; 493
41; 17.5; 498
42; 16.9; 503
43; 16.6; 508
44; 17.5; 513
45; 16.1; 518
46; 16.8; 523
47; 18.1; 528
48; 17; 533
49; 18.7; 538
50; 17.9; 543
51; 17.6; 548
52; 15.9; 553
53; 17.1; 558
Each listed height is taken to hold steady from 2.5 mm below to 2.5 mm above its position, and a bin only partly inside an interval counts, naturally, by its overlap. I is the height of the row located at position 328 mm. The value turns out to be 19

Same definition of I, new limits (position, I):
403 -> 17.4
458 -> 17.7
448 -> 17.4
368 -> 17.7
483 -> 18.1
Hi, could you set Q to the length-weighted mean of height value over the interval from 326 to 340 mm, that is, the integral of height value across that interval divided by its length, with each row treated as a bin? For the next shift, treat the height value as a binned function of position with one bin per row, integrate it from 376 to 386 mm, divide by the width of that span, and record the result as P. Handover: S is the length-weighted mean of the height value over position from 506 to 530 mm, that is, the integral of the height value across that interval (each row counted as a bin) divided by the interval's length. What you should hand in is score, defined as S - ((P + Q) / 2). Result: -2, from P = 19.6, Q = 18.8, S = 17.0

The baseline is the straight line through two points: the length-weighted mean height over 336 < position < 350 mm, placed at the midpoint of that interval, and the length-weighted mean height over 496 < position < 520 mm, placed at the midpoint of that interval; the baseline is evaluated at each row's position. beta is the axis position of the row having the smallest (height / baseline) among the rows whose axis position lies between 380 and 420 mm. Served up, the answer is 418 mm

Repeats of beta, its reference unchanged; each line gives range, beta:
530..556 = 553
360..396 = 368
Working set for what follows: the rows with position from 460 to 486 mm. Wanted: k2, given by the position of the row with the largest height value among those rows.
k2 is 483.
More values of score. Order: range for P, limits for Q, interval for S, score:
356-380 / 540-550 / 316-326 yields 0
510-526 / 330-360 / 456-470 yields 0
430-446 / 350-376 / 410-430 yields -4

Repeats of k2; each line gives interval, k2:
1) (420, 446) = 443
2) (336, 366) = 363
